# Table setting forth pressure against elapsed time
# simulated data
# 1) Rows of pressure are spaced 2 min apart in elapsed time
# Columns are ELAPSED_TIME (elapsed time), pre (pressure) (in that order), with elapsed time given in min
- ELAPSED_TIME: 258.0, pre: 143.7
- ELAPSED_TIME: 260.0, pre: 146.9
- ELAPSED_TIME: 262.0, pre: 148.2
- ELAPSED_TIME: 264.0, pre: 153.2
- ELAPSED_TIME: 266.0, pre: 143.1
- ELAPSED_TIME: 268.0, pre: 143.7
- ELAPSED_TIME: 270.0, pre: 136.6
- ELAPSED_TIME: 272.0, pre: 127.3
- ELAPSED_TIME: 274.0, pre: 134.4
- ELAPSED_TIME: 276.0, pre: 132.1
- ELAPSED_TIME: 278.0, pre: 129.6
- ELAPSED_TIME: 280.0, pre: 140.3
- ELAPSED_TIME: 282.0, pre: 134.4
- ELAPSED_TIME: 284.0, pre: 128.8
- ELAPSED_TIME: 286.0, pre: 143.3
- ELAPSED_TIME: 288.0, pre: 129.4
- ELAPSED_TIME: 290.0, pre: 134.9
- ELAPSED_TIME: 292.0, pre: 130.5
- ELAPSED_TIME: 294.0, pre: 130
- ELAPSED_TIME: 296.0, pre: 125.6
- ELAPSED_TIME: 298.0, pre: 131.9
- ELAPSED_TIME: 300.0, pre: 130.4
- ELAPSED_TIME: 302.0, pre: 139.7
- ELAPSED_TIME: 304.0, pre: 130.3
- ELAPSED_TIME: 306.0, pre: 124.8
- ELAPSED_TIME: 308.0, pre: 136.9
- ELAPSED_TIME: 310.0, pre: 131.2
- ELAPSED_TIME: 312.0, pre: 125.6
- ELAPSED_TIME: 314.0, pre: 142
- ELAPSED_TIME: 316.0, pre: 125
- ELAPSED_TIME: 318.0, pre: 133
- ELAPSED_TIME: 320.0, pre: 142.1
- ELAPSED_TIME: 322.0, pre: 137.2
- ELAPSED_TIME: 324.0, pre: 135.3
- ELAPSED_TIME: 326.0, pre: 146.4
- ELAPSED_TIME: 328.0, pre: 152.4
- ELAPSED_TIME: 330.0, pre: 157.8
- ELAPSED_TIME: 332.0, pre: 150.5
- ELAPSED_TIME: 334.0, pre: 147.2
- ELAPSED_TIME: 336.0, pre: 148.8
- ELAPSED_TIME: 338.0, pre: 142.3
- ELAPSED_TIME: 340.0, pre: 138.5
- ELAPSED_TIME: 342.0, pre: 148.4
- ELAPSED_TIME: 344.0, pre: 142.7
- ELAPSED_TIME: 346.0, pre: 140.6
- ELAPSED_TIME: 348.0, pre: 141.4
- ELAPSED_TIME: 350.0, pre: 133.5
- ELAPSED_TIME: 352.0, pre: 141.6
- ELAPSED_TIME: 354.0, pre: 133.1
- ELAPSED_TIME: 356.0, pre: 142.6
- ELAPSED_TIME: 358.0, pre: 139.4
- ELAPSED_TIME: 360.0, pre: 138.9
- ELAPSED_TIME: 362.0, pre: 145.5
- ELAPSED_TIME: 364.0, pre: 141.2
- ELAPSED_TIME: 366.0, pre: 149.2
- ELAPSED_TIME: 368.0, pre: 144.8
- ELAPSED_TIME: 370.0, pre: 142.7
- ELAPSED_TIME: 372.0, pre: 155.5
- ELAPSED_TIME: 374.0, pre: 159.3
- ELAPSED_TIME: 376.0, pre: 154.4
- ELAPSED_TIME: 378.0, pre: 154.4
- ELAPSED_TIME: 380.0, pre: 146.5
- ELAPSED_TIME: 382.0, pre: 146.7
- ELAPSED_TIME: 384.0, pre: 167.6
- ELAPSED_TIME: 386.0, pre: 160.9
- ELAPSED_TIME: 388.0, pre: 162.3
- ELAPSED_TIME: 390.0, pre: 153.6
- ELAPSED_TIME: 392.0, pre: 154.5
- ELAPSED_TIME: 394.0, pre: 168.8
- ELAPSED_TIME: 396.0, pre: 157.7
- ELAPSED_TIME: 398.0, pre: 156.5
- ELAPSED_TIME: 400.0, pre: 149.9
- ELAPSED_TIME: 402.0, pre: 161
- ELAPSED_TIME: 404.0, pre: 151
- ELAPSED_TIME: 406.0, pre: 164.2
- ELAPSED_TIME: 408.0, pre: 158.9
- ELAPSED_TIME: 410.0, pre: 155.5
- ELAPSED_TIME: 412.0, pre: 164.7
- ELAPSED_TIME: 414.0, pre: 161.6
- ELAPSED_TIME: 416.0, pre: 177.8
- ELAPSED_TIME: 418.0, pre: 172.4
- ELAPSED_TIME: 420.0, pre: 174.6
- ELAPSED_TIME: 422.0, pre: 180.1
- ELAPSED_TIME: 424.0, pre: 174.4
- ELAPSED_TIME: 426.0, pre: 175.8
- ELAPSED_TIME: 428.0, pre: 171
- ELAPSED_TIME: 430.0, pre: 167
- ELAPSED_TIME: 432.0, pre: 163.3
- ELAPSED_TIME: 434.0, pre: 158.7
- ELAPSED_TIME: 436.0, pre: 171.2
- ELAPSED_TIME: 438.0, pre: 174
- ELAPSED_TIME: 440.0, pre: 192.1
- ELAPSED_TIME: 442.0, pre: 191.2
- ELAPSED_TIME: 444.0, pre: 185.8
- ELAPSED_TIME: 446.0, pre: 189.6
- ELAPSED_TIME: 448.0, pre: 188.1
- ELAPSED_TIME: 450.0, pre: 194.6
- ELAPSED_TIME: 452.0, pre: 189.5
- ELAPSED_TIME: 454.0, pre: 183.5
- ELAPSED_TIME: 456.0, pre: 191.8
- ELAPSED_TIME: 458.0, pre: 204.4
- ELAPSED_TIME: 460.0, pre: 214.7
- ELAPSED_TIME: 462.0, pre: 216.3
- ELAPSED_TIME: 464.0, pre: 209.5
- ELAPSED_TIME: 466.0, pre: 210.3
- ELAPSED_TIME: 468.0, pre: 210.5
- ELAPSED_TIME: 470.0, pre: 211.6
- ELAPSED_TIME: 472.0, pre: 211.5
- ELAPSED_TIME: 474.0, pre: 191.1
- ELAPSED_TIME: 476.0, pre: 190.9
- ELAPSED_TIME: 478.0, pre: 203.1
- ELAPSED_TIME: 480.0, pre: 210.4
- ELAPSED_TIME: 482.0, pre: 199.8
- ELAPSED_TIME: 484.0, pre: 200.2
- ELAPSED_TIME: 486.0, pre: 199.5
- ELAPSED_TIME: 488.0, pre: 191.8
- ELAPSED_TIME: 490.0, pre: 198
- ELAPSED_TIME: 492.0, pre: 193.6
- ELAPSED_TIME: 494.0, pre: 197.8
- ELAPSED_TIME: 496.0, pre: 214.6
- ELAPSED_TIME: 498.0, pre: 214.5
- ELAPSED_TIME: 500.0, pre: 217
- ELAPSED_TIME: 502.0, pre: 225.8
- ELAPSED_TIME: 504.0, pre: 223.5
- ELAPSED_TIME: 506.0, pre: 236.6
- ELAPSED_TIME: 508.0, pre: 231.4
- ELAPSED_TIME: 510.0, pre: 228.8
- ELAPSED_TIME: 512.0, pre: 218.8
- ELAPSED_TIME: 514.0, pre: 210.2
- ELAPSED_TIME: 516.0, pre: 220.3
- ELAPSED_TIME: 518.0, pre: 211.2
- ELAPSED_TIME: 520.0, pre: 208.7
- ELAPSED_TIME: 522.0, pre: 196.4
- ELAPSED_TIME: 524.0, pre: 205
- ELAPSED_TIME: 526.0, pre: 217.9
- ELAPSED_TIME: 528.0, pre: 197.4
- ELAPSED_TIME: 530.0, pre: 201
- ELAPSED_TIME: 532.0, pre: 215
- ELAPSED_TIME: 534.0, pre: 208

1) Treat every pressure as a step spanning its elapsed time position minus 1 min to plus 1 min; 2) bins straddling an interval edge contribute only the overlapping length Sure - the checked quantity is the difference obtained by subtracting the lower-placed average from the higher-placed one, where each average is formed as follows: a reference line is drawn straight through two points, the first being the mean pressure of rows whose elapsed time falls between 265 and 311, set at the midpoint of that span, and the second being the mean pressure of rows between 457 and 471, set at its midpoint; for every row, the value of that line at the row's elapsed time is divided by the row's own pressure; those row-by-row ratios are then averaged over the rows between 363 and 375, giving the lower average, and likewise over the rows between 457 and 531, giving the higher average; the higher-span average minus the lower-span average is -0.065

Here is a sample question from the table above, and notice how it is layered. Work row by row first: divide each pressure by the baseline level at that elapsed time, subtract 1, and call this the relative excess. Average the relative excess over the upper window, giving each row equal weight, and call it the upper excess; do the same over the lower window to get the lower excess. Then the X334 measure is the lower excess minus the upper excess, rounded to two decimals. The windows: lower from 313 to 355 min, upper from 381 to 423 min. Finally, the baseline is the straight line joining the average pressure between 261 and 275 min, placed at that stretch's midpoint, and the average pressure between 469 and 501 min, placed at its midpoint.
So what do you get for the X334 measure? -0.02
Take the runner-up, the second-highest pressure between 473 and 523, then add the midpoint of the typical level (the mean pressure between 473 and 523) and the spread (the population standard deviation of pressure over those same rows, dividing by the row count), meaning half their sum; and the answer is 343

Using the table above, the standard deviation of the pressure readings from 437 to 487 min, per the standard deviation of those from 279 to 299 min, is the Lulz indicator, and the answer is 2.1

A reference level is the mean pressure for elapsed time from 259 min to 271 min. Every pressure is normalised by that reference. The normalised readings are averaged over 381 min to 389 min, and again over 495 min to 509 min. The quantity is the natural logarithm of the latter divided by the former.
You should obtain 0.34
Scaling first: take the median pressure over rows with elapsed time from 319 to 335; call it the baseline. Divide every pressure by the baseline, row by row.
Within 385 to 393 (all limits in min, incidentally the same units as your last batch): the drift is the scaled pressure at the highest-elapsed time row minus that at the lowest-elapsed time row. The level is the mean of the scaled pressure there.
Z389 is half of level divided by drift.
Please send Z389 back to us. -12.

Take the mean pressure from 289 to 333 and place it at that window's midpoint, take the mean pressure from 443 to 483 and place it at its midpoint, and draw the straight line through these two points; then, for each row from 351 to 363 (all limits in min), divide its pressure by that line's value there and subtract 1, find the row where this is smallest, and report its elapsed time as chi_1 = 354.0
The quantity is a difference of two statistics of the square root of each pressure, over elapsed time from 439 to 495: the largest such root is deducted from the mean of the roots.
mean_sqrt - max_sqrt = -0.61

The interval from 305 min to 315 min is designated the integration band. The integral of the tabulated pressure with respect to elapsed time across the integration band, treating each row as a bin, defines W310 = 1321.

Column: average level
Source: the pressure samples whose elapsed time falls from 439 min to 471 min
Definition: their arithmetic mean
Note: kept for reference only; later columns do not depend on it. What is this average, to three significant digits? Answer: 199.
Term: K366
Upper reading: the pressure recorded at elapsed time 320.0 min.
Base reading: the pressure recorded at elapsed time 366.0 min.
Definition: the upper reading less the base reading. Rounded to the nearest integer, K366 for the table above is -7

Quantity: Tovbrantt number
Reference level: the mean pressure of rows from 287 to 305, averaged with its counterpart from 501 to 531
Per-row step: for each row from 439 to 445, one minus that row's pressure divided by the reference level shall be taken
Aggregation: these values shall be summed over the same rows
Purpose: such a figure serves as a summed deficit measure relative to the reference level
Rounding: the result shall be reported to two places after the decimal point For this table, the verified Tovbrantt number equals -0.28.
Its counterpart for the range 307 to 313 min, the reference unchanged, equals 0.73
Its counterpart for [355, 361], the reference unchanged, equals 0.57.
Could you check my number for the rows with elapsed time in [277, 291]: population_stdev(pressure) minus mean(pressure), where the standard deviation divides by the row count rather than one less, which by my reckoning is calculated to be -129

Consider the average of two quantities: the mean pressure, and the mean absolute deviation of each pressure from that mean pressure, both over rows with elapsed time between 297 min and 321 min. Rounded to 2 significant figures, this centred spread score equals 69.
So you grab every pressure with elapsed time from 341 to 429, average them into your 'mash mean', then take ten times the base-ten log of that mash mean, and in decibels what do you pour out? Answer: 21.9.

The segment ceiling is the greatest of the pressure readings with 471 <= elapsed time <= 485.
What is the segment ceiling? 211.5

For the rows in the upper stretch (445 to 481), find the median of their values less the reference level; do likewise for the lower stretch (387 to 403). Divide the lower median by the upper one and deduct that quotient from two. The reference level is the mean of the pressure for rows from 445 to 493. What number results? 14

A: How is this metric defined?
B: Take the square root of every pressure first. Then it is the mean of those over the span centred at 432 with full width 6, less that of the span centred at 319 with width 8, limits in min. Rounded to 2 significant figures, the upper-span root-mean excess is 1.2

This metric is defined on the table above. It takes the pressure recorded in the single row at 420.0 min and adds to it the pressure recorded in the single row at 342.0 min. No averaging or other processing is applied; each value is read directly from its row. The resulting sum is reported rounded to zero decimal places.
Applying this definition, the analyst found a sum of 323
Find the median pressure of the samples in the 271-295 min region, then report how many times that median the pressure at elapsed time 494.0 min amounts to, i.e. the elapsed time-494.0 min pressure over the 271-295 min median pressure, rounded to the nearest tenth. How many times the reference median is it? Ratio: 1.5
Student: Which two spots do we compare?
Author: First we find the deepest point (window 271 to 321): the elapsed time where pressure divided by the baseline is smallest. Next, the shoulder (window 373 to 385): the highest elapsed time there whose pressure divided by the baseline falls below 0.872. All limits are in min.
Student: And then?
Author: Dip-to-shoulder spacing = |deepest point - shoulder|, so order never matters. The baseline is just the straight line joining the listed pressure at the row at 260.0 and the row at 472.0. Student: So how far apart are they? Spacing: 66 min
